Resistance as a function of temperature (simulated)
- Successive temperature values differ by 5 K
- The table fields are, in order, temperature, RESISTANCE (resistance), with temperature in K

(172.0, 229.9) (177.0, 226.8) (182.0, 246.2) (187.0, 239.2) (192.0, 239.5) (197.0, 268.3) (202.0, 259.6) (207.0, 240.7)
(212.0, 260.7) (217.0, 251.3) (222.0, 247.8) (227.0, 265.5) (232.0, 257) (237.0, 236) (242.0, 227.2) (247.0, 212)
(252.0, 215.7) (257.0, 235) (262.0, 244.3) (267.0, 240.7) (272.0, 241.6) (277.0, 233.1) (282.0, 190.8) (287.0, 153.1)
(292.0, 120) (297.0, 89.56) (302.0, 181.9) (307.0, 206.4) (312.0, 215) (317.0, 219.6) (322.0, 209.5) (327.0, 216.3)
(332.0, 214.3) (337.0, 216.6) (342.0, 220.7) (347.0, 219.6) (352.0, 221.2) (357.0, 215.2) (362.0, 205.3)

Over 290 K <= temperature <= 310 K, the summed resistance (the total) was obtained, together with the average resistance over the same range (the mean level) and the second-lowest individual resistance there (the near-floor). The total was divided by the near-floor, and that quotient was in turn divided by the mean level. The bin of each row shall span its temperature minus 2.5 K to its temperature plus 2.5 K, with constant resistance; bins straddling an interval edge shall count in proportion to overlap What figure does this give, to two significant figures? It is 0.033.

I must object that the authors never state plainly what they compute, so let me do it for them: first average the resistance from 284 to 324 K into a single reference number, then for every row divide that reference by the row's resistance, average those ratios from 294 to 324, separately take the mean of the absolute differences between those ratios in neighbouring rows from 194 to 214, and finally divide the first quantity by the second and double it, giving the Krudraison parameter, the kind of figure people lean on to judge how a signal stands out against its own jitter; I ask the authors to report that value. 48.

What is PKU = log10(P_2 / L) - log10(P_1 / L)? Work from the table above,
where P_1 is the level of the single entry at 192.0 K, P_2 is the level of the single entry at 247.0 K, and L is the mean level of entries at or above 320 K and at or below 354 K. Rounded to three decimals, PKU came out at -0.053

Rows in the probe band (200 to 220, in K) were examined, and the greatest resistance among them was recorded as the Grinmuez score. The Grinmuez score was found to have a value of 260.7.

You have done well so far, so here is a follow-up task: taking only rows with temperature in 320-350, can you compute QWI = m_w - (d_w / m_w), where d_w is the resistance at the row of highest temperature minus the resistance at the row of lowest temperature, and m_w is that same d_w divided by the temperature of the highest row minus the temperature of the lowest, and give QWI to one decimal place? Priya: -24.6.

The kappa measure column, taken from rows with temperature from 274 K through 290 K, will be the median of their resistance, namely 191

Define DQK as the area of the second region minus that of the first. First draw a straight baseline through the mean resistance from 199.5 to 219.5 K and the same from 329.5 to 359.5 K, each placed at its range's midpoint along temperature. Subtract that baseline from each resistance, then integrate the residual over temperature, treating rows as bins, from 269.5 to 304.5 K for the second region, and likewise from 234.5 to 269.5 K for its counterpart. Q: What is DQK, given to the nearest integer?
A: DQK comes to -1685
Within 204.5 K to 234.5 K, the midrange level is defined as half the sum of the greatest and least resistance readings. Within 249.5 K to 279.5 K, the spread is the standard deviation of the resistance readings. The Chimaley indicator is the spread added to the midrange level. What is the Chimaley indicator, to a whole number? 263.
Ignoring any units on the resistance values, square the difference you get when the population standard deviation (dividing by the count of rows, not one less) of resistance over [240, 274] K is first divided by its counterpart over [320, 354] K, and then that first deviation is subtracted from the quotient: 79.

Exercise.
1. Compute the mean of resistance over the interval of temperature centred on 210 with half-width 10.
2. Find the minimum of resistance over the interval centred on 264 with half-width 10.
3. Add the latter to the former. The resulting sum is 488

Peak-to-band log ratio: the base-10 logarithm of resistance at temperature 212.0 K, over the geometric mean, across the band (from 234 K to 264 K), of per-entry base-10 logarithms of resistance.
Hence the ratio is 1.02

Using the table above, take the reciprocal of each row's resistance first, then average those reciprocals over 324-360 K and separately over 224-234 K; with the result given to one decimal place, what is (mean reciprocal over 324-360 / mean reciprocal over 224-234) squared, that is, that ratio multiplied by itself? 1.4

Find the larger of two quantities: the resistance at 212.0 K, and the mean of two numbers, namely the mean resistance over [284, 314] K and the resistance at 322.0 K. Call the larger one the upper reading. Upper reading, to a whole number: 261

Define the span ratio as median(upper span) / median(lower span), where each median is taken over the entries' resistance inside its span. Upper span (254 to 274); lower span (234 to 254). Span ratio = 1.09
